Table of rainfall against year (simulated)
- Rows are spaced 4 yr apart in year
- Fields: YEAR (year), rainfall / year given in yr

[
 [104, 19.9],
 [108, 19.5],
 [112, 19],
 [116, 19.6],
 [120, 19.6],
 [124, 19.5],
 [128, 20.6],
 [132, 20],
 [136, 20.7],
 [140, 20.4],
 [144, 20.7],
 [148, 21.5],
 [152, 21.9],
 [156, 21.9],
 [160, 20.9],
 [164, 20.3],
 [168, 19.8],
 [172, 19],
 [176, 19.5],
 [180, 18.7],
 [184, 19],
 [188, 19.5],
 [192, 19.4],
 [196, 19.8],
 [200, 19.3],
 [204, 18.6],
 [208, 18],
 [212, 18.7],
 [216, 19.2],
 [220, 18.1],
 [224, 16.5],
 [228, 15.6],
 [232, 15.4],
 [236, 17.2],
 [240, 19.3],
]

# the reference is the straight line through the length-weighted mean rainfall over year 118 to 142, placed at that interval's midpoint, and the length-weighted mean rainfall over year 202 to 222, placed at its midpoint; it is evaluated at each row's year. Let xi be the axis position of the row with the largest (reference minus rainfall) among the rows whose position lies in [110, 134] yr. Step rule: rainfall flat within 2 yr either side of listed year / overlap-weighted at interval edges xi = 112 yr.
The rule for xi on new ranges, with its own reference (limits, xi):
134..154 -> 140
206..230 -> 228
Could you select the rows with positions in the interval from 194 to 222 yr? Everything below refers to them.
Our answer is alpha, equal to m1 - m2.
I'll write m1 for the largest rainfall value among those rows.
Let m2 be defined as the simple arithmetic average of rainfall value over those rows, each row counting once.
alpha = 0.99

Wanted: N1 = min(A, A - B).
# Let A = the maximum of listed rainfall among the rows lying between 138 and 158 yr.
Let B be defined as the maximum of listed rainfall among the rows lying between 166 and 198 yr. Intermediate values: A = 21.9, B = 19.8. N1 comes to 2.1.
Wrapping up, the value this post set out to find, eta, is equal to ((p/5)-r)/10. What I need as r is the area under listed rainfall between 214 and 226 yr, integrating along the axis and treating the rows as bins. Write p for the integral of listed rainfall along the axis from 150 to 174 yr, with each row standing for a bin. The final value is -12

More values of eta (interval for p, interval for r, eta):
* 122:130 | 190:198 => -12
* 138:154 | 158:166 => -10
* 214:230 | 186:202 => -26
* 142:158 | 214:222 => -8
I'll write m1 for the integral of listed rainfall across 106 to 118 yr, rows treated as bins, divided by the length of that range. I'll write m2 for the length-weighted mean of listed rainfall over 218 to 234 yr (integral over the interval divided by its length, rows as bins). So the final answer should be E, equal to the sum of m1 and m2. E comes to 35.8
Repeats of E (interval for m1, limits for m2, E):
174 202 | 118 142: 39.4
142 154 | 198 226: 39.7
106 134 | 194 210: 38.6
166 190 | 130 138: 39.6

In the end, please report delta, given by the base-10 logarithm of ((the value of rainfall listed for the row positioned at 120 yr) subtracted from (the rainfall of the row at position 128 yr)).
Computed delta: 0.0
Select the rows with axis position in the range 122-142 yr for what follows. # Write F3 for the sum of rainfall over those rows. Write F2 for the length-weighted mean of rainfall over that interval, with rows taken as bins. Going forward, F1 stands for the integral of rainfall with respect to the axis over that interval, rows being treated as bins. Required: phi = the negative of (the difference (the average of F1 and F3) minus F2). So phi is -233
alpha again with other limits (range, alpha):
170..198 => 0.53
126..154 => 1.07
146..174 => 1.14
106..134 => 0.91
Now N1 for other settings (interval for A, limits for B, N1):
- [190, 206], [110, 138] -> -0.9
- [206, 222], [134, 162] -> -2.7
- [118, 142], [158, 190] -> -0.2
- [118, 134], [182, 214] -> 0.8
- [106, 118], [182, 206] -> -0.2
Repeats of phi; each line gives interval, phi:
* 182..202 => -223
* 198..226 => -303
